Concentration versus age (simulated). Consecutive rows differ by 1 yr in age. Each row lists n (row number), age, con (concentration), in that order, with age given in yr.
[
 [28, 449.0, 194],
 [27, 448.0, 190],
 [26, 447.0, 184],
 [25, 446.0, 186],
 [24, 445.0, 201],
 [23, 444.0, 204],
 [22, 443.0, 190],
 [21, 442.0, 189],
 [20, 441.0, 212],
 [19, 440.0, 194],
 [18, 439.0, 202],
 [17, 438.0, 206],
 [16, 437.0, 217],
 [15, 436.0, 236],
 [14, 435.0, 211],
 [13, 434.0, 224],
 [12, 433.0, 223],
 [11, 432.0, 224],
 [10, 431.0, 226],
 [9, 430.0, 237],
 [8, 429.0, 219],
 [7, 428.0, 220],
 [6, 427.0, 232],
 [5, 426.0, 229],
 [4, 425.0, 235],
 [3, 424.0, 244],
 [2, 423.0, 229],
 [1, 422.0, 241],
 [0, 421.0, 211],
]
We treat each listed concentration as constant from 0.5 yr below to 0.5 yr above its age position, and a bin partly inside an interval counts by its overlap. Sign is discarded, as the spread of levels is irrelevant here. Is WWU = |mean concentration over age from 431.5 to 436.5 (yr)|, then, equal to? 224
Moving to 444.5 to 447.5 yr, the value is 190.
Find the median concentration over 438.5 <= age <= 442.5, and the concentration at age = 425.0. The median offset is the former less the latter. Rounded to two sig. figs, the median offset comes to -37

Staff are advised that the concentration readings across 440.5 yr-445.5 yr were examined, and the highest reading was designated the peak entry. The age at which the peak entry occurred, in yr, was 441.0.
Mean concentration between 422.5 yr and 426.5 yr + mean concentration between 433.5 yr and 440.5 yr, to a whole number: 447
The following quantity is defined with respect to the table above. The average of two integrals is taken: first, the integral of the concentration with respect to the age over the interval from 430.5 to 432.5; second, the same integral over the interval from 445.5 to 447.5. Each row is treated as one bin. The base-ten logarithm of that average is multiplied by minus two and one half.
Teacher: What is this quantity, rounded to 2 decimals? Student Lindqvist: -6.53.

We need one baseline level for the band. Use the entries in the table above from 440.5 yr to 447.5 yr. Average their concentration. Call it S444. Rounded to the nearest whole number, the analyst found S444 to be 195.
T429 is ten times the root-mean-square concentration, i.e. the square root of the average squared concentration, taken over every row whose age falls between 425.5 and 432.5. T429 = 2268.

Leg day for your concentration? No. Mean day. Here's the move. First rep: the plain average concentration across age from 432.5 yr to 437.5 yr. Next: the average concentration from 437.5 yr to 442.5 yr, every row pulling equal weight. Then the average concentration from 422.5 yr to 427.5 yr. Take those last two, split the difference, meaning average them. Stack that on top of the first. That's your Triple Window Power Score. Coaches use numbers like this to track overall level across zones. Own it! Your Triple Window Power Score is 439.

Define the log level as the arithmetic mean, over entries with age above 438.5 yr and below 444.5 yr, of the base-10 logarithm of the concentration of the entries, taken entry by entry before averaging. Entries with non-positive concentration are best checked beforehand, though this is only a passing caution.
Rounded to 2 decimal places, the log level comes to 2.30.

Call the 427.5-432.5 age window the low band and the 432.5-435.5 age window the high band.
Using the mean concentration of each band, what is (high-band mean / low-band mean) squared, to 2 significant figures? 0.95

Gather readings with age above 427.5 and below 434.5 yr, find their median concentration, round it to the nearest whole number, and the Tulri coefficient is 224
